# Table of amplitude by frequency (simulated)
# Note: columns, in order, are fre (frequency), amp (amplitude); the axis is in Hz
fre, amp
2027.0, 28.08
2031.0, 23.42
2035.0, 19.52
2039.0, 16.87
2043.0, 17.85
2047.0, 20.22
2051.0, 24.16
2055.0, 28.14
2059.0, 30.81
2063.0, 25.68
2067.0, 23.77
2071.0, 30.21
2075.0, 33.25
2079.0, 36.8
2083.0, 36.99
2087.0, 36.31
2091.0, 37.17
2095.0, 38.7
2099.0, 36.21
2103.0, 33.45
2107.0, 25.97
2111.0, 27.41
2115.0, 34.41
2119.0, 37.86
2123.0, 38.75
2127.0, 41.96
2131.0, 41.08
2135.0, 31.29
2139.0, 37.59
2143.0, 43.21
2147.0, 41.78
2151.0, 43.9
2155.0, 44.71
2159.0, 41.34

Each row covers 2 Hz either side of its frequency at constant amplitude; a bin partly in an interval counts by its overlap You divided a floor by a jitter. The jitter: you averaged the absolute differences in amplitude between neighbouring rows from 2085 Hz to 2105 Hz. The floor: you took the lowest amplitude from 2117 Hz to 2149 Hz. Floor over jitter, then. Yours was 16.4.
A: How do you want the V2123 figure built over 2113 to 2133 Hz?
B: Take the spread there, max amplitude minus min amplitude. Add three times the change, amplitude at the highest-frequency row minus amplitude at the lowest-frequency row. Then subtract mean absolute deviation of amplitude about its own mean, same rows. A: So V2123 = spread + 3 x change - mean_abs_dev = 25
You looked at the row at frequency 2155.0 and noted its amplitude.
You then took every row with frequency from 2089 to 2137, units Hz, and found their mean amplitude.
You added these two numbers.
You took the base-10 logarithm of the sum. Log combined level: 1.903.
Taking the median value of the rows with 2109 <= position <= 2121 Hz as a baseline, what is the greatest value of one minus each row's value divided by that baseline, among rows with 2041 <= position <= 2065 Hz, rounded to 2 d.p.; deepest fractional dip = 0.48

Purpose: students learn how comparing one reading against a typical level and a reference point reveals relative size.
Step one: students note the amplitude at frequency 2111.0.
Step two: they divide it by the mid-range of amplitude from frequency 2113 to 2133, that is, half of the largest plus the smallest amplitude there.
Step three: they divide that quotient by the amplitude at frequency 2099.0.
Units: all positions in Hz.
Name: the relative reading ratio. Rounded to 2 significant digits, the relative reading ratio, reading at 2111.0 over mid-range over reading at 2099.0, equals 0.020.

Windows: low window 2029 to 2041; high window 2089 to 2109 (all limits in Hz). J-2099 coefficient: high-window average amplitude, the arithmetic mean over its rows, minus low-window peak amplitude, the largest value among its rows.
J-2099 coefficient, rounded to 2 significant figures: 11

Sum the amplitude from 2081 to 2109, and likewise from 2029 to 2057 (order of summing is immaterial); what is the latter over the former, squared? 0.38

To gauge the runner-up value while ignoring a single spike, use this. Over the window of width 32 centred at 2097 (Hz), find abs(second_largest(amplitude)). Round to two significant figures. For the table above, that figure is 37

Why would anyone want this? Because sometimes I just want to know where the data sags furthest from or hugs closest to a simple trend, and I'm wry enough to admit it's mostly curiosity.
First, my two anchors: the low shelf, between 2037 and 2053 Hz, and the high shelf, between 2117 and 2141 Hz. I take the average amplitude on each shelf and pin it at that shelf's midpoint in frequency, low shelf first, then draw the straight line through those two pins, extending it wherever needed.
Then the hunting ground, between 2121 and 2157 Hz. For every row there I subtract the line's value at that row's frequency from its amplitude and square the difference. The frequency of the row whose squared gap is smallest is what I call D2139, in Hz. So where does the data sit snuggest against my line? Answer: 2147.0 Hz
